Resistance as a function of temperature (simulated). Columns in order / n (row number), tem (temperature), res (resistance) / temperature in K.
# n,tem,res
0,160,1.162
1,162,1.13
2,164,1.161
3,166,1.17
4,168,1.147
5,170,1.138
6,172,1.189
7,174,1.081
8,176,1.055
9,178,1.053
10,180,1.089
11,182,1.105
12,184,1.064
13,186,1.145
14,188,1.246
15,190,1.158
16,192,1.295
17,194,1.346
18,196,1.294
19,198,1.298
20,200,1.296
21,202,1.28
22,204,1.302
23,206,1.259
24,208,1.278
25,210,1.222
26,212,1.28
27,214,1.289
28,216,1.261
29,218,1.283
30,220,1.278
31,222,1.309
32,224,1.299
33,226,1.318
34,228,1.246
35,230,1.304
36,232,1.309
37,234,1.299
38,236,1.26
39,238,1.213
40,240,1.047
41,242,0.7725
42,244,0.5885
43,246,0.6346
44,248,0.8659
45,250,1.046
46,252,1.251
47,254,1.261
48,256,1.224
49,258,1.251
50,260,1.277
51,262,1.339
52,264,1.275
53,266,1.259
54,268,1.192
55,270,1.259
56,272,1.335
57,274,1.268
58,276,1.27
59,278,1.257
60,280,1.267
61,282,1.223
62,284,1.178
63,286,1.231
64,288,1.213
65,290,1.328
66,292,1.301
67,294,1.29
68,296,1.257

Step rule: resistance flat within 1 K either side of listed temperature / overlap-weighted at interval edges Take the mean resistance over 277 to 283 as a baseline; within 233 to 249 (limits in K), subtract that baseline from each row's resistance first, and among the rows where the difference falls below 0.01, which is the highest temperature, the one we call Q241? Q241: 248 K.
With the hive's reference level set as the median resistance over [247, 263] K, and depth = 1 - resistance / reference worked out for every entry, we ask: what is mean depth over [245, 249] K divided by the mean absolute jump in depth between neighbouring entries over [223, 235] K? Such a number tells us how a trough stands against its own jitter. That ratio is 15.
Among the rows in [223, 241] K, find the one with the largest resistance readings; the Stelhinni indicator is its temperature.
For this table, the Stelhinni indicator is 226 K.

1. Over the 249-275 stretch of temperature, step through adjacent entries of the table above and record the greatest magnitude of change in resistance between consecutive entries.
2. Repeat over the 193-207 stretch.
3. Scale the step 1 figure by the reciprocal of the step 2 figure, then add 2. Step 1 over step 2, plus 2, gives 5.9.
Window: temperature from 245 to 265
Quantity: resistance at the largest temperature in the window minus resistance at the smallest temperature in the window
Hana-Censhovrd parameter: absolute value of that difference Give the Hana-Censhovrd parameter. 0.64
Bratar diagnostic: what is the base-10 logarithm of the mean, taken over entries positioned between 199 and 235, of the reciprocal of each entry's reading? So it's -0.11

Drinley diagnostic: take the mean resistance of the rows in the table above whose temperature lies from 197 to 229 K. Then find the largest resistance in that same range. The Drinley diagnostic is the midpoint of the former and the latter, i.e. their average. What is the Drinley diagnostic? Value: 1.30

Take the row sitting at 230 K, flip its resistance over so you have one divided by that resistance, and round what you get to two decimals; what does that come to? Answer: 0.77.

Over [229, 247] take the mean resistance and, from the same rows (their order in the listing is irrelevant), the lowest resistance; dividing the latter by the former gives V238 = 0.56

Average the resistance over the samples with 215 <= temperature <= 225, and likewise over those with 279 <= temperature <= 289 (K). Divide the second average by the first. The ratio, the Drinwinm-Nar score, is 0.95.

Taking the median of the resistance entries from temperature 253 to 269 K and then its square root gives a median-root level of 1.122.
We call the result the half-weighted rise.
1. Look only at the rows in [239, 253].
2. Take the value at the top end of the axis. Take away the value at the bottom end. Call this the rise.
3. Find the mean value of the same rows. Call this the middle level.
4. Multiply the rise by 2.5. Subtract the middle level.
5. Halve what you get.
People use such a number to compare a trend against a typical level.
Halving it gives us -0.19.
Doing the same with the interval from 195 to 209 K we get -0.66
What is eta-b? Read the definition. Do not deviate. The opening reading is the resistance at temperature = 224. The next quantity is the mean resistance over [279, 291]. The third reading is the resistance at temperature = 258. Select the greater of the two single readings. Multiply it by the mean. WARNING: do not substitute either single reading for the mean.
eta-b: 1.61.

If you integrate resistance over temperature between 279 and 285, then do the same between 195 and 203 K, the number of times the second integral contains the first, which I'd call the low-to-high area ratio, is 1.4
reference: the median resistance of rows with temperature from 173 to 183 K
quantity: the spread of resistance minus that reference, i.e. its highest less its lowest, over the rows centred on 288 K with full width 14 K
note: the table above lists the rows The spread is 0.15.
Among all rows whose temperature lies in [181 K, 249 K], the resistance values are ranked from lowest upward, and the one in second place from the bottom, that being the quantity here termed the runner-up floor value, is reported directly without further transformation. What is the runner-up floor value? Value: 0.6346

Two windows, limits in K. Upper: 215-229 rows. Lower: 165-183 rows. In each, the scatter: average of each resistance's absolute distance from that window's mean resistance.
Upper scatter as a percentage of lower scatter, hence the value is 49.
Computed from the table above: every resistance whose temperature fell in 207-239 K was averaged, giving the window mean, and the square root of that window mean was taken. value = 1.13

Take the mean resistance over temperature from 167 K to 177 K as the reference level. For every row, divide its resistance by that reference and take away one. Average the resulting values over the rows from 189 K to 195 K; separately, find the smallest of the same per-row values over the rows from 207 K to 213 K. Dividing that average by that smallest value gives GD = 1.4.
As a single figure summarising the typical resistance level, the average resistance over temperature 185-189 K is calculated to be 1.20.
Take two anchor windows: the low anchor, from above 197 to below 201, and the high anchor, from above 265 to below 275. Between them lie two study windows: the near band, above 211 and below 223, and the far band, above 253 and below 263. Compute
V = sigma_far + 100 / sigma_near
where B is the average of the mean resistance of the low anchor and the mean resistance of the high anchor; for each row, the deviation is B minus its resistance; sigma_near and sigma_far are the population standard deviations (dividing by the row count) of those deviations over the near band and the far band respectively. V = 6986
